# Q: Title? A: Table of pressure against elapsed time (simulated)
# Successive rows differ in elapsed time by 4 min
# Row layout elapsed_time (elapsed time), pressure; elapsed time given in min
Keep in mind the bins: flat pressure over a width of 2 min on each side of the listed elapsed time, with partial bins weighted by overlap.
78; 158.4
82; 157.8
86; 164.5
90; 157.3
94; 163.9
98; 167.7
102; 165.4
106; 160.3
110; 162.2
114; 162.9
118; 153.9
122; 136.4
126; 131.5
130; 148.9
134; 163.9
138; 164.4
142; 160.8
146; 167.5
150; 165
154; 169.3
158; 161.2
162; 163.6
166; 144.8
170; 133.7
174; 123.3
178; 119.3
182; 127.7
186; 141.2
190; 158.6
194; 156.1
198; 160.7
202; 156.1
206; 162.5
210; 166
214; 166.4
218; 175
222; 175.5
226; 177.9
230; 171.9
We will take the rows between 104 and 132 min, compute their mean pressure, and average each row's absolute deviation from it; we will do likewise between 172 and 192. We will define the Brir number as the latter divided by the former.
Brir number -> 1.2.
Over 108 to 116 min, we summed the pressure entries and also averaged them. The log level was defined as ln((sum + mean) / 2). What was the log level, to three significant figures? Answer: 5.50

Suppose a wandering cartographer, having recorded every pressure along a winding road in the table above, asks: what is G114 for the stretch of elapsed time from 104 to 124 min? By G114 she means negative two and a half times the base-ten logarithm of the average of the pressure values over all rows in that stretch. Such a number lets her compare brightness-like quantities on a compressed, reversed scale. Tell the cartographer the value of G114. -5.48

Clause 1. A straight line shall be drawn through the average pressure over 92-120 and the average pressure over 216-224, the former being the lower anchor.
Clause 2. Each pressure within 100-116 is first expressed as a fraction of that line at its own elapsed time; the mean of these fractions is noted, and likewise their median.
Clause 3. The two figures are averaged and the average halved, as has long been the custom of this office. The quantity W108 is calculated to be 0.50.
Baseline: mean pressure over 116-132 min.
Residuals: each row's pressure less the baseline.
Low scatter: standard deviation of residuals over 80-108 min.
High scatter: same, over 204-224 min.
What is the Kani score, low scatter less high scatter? -2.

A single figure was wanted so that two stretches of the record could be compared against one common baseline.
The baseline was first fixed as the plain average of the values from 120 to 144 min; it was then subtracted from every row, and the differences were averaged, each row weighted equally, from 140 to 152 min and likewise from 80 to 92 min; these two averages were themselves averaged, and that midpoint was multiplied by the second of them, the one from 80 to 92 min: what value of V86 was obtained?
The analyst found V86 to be 99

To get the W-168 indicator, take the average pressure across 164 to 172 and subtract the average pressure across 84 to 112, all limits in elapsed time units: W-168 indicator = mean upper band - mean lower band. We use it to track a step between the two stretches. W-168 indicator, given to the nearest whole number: -24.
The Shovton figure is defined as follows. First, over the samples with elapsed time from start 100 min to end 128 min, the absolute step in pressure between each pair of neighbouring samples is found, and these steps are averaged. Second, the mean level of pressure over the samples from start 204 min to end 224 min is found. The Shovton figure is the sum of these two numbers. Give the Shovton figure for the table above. 176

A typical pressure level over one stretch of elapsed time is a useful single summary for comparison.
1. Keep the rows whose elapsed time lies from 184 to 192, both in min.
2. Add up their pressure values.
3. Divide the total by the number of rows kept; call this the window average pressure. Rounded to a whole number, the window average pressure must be 150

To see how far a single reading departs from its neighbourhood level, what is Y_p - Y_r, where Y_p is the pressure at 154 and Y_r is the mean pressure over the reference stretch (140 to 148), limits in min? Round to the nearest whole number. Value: 5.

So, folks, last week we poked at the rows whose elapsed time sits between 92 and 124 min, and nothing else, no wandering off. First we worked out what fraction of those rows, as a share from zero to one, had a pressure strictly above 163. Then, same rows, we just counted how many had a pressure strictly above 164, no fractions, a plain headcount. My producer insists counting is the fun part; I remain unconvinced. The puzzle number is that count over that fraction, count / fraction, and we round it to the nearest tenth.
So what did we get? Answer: 5.3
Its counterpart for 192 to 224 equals 8.0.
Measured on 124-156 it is 6.4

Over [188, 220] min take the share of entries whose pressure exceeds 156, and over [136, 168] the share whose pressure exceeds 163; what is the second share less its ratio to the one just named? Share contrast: 0.00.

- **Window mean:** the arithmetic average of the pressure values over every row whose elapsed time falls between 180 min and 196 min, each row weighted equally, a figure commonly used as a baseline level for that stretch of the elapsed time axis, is 146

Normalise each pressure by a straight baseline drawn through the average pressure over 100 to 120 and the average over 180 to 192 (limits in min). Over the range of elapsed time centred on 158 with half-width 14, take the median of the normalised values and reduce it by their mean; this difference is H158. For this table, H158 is 0.03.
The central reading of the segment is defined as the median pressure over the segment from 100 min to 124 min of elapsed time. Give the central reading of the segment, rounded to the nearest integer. 161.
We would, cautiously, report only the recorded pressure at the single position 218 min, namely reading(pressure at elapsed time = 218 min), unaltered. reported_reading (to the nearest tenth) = 175.0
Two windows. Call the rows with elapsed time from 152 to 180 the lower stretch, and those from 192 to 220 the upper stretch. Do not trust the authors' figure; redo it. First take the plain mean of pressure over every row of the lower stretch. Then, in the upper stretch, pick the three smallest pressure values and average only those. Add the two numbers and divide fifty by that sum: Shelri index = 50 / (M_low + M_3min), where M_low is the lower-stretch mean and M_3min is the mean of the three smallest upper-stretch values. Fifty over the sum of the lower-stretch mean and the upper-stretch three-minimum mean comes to 0.165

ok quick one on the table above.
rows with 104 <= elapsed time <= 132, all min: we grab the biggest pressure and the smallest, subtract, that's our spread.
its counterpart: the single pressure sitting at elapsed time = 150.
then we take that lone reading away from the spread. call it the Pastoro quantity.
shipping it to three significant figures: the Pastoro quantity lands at -134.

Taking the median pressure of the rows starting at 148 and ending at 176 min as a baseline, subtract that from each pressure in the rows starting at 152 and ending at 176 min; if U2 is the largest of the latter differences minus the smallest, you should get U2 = 46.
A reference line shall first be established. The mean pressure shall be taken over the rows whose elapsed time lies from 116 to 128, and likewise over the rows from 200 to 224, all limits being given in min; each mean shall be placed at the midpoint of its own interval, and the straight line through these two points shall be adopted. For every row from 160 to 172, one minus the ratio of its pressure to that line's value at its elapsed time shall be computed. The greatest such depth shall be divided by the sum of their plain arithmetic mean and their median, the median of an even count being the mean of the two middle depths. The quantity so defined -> 1.4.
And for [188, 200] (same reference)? 1.0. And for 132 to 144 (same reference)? 0.4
